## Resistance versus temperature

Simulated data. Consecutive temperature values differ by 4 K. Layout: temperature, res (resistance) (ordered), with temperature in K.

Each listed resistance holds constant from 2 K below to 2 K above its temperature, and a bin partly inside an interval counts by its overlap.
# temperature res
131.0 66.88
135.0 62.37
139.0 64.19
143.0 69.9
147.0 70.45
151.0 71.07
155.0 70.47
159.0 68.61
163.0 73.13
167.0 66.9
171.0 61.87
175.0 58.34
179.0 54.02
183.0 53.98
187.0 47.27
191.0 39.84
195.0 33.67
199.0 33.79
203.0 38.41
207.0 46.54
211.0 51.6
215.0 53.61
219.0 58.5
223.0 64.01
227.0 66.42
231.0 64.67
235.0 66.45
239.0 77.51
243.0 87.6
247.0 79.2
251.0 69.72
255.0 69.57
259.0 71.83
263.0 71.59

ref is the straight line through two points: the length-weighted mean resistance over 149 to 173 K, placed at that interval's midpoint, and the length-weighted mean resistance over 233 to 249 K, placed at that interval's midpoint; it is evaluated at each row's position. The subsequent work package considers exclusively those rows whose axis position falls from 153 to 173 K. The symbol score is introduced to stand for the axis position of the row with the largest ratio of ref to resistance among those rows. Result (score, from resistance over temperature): 171.0 K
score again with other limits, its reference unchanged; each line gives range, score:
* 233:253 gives 235.0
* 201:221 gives 203.0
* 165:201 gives 199.0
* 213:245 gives 215.0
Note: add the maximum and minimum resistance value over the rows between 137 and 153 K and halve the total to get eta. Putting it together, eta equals 68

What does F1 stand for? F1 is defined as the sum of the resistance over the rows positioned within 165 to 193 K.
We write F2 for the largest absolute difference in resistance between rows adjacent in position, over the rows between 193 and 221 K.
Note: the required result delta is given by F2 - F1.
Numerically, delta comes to -374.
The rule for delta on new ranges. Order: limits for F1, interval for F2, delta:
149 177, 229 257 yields -459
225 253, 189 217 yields -503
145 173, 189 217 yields -474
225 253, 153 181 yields -505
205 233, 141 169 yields -399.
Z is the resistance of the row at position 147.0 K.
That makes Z 70.45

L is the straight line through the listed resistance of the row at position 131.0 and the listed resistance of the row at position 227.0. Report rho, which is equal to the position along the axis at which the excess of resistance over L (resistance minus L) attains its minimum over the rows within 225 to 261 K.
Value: 231.0 K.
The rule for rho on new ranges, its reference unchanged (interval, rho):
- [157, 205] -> 195.0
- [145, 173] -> 171.0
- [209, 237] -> 211.0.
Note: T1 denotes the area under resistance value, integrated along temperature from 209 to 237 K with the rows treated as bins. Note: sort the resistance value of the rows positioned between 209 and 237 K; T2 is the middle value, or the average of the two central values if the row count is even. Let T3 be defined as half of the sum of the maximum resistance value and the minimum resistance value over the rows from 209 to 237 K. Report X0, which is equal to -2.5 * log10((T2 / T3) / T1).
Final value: 7.99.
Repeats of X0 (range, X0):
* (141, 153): 7.32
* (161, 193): 8.16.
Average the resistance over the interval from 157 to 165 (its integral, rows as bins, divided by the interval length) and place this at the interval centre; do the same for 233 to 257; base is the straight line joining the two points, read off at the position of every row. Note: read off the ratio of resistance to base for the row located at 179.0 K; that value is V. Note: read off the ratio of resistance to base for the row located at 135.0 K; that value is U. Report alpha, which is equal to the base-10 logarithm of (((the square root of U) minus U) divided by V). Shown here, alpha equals -1.2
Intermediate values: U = 0.90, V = 0.75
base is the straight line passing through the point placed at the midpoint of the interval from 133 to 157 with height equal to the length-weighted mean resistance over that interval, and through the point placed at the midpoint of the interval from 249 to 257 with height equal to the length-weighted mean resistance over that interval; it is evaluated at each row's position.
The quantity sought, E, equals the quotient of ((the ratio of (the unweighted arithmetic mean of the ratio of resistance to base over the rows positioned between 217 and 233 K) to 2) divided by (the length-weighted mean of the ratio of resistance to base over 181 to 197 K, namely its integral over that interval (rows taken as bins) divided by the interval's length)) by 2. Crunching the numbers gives 0.36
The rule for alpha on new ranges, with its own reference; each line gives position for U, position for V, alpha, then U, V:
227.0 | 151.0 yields -1.3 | 0.90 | 1.01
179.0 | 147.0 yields -0.9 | 0.75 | 1.00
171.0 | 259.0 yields -1.2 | 0.87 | 0.95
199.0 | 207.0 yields -0.5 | 0.46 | 0.64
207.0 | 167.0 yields -0.8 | 0.64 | 0.94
